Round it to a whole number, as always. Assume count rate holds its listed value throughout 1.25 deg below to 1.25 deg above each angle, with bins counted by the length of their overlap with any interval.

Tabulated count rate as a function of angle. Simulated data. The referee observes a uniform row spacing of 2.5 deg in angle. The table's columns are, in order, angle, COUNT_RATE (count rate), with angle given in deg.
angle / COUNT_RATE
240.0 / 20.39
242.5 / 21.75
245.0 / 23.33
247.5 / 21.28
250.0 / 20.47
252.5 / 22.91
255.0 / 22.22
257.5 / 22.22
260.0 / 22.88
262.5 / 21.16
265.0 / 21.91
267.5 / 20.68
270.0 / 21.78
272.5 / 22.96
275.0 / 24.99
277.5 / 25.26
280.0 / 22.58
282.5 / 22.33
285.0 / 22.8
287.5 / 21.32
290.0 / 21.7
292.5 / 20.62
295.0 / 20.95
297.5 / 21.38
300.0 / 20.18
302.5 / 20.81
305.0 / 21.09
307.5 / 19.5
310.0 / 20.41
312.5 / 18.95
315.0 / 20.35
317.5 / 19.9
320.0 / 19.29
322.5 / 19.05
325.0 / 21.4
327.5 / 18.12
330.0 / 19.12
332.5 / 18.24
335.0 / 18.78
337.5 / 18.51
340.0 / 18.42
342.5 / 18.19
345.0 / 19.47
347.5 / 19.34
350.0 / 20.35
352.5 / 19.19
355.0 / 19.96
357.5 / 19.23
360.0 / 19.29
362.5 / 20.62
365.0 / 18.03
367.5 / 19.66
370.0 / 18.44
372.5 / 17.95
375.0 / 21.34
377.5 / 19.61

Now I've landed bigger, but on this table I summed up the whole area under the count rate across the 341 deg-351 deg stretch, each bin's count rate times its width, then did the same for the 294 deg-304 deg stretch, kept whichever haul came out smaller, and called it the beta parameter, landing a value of 193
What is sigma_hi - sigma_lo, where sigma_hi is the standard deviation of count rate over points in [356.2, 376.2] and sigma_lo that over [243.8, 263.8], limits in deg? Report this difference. 0.2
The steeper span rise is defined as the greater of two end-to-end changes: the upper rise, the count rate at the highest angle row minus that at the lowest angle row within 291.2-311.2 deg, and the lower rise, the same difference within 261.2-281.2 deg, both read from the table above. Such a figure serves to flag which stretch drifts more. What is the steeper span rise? 1.4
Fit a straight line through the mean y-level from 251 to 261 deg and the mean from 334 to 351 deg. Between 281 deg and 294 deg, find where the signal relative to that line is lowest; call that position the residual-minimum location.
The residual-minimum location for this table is 292.5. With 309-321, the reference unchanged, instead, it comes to 312.5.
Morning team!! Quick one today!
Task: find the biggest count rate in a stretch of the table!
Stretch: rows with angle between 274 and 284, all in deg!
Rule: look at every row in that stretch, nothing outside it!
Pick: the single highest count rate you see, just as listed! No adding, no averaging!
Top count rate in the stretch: 25.26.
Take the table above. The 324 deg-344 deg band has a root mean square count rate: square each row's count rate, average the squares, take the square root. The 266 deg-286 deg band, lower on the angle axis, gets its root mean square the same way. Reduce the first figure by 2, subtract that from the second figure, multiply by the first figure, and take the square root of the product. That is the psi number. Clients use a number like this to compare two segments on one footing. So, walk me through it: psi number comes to 10.7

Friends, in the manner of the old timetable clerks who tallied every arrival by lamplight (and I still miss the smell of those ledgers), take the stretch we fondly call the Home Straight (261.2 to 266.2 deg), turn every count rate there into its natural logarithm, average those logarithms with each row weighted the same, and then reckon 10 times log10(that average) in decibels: 4.871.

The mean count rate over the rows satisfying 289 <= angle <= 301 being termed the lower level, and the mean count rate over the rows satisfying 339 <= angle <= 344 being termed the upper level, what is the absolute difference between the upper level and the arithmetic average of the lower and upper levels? 1.3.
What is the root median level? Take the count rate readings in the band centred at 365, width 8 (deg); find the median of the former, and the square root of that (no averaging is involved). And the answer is 4.43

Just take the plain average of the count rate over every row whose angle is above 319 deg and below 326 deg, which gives 19.9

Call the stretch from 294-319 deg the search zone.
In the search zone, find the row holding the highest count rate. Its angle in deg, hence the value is 297.5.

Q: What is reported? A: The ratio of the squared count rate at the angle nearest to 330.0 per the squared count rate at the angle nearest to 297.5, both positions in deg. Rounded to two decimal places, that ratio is 0.80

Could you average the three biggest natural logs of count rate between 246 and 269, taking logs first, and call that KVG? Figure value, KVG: 3.12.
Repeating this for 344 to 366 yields 3.01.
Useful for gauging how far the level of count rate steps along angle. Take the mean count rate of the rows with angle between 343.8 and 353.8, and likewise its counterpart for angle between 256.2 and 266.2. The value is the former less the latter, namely -2.5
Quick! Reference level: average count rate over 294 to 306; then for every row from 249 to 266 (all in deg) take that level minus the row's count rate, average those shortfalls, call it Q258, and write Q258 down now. -1.1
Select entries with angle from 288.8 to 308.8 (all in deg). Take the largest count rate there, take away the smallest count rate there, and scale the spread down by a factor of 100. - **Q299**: 0.022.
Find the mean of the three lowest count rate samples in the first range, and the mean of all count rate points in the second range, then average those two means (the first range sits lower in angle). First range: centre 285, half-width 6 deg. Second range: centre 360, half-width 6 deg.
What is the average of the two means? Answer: 20.6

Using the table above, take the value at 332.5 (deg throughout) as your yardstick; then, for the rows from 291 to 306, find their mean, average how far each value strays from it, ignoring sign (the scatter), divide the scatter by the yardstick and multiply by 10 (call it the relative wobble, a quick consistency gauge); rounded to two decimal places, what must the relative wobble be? 0.17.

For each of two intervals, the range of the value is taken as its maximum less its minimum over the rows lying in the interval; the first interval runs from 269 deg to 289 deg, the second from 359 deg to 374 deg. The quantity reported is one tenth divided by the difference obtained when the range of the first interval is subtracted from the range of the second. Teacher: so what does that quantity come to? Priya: -0.1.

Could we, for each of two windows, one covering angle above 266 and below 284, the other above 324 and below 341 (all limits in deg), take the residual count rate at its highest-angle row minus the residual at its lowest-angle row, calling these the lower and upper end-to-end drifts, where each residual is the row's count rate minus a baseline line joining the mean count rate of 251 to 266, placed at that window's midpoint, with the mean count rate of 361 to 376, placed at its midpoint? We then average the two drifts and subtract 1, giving -1.3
